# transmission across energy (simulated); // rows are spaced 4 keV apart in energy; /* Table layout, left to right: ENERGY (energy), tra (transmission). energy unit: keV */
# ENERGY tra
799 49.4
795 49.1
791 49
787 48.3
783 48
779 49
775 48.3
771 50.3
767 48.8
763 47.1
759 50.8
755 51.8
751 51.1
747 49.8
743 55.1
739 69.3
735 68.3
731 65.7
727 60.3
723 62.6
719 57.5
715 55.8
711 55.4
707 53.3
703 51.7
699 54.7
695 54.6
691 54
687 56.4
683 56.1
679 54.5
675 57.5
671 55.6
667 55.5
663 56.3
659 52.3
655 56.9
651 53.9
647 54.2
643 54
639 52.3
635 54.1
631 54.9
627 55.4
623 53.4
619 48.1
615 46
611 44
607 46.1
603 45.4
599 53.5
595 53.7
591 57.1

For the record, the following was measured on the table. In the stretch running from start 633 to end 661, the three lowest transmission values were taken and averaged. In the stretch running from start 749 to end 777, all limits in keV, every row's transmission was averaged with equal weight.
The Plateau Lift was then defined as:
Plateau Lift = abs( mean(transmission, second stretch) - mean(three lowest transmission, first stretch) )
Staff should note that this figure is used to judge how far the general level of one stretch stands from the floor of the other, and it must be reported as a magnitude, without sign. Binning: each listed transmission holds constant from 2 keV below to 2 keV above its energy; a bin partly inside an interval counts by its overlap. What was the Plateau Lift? 3.1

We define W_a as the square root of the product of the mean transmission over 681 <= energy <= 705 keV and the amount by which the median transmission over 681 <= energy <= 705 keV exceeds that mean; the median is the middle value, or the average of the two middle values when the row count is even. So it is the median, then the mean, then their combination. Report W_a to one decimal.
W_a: 1.9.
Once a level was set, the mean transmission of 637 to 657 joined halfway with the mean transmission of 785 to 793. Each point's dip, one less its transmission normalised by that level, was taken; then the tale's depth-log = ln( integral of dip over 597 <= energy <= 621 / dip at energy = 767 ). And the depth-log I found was 3.65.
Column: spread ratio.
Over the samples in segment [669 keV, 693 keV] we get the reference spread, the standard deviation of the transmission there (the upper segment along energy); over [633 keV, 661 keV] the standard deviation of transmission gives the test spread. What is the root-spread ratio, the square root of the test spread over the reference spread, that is 1.10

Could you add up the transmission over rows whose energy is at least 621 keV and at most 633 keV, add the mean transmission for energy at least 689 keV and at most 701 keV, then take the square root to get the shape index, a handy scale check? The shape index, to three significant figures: 14.8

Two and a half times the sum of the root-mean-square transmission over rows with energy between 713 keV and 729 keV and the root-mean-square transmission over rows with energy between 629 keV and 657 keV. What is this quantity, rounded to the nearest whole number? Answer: 284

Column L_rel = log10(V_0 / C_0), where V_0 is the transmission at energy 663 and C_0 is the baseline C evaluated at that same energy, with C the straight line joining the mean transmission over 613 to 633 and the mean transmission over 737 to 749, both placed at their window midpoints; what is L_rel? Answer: 0.020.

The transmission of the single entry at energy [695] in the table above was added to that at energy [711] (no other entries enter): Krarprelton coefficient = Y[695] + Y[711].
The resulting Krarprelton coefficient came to 110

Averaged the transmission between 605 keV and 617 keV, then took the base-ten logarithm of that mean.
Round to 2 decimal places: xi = 1.66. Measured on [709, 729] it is 1.77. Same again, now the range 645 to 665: 1.74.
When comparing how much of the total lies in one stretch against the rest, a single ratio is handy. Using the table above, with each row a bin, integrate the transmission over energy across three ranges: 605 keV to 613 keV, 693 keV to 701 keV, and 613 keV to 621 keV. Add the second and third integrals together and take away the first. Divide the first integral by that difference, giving 0.80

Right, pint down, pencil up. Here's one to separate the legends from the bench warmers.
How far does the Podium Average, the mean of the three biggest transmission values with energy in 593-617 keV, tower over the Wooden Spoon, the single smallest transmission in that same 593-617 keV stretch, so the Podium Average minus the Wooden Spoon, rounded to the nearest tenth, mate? 7.1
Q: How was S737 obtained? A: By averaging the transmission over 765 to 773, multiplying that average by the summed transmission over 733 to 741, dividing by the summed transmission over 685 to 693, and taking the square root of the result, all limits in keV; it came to 7.9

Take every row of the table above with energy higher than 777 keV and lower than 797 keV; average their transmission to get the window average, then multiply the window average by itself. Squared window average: 2370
